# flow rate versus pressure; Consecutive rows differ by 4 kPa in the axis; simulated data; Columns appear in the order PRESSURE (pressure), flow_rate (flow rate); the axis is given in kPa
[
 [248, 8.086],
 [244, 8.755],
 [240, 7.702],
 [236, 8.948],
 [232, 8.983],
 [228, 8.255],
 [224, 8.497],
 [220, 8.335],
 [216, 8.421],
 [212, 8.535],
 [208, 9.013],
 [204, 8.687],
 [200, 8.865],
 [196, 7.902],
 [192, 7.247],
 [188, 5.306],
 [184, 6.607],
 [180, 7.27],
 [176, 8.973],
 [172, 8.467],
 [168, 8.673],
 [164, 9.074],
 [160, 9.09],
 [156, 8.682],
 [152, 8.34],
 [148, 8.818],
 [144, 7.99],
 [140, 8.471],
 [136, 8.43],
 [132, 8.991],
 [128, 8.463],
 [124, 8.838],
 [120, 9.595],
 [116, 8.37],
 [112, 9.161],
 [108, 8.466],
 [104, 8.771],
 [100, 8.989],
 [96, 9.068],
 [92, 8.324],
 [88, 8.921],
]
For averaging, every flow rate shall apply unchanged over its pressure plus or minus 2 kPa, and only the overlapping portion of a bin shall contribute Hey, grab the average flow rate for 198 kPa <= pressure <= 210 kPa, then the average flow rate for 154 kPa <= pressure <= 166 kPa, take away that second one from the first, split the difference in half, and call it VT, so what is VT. 0.0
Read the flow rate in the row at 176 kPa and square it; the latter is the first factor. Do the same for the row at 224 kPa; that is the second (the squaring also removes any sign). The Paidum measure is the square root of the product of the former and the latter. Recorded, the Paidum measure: 76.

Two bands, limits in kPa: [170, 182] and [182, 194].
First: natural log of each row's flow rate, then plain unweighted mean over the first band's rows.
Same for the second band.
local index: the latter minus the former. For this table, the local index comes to -0.26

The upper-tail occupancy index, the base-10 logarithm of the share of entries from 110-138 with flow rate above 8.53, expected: -0.24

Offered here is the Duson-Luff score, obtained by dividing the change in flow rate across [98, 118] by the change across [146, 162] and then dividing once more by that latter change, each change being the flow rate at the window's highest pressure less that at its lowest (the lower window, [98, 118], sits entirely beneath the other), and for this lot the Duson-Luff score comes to -8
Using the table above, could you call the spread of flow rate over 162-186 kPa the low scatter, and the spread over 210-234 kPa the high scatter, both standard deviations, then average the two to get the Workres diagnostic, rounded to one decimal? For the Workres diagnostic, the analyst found 0.6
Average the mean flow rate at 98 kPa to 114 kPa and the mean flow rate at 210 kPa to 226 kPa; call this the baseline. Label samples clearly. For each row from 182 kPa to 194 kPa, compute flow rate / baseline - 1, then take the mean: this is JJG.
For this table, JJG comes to -0.261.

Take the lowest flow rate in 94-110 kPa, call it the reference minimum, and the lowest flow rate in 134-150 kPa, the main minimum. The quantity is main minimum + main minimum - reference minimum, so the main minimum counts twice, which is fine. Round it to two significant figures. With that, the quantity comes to 7.5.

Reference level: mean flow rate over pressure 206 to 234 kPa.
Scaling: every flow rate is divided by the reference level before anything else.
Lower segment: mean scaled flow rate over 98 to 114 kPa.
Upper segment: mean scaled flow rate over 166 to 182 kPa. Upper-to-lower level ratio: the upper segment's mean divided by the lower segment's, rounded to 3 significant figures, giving 0.943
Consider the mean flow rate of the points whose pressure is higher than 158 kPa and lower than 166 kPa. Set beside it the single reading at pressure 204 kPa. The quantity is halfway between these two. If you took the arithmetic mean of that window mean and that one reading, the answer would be 8.88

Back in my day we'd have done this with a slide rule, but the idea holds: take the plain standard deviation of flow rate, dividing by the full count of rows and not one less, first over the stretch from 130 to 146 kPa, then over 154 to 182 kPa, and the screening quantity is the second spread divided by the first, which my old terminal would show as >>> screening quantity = 1.7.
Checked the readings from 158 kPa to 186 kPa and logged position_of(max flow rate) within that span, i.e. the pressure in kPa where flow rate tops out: 160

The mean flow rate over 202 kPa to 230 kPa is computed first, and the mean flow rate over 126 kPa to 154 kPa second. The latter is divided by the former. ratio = 1.00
